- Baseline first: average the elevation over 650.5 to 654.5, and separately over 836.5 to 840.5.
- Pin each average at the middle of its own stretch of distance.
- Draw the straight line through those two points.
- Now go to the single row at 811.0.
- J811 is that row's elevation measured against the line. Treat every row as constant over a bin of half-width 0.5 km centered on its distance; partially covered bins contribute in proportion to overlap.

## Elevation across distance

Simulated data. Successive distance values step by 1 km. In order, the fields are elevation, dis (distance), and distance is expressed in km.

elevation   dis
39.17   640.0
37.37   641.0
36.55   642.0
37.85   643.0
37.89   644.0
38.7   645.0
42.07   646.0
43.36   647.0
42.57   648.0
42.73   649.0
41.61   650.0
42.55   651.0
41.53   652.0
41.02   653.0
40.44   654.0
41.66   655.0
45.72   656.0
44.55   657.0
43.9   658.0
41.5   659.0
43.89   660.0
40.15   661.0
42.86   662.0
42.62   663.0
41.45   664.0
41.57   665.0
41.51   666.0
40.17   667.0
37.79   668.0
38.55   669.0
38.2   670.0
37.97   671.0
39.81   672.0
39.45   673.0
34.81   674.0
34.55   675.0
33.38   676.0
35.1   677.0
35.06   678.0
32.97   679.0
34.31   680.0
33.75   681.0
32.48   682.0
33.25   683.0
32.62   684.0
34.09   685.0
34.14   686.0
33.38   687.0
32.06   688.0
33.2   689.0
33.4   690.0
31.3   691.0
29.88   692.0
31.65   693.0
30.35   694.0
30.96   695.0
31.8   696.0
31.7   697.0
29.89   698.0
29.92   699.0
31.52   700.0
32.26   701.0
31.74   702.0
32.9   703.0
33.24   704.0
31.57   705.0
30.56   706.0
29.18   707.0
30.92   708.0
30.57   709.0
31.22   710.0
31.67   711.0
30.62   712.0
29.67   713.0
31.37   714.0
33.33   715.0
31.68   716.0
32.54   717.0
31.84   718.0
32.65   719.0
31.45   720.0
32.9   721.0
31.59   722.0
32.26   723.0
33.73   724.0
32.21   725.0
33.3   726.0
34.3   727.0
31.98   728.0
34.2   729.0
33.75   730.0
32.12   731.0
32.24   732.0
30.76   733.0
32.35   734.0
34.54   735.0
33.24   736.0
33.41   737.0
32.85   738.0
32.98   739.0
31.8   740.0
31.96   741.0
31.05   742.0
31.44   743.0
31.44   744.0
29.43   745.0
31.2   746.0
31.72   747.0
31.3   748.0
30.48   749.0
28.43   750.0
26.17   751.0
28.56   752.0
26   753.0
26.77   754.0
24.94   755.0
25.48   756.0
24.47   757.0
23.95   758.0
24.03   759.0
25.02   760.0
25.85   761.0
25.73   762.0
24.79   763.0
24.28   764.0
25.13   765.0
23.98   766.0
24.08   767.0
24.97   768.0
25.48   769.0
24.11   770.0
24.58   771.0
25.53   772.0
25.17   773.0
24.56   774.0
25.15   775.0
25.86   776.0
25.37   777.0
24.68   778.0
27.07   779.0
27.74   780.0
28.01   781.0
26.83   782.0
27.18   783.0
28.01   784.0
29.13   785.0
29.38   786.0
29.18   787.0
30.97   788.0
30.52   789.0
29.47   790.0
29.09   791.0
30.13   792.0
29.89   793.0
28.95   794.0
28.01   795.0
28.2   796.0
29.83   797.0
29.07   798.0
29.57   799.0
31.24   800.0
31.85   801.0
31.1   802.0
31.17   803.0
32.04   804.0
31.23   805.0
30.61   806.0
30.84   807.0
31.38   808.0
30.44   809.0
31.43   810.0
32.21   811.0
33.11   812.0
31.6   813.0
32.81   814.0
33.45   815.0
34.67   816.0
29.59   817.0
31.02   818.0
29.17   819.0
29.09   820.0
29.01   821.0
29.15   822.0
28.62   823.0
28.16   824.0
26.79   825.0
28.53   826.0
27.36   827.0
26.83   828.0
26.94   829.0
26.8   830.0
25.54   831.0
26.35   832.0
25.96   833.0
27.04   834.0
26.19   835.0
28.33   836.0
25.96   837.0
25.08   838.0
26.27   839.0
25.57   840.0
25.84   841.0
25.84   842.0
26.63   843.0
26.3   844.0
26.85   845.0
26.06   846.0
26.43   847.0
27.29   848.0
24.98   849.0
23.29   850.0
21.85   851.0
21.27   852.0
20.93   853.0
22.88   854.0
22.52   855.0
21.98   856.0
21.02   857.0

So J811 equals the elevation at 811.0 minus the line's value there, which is 4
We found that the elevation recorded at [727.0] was 34.3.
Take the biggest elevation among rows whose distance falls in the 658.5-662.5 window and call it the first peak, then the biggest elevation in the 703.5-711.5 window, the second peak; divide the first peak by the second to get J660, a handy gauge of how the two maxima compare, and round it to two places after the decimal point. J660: 1.32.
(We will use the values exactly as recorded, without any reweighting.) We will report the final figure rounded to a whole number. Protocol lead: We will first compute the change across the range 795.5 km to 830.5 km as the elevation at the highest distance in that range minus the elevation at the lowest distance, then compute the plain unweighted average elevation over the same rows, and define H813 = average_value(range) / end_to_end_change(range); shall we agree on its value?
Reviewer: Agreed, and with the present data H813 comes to -22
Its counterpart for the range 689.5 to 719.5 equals -42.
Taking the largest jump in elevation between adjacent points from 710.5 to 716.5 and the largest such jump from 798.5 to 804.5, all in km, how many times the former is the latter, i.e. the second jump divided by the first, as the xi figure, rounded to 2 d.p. 0.85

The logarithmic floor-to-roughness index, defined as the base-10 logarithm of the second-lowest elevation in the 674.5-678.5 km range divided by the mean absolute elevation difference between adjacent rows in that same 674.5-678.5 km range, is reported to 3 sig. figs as 1.55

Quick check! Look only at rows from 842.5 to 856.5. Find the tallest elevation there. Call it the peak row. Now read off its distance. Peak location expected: 848.0 km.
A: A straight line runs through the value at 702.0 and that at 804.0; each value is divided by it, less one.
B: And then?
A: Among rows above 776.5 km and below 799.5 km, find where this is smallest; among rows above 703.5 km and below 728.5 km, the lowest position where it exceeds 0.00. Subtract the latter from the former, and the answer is 74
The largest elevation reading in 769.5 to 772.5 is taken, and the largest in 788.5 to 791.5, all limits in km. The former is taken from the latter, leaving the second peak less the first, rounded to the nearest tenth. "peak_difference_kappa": 5.0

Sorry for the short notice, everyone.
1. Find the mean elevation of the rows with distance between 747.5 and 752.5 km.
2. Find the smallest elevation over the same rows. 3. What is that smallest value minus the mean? -2.8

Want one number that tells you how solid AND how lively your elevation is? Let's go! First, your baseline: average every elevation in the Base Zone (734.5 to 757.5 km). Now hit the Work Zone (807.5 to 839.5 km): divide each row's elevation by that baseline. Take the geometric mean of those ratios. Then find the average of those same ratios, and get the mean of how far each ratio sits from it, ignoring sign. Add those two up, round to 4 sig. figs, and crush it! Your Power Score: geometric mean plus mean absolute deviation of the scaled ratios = 1.032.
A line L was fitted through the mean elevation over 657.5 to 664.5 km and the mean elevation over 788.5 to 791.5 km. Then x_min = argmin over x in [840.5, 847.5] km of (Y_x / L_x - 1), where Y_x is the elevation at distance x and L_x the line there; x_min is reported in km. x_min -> 841.0 km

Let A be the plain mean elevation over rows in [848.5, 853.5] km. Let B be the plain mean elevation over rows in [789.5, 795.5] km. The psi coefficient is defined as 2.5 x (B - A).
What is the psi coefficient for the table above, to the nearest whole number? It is 17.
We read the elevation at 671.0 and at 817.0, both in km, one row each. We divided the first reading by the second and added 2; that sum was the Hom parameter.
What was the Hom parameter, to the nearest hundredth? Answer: 3.28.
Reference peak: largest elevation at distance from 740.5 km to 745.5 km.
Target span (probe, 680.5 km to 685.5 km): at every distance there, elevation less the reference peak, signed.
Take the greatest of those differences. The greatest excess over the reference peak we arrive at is 2.1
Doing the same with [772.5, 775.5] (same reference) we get -6.8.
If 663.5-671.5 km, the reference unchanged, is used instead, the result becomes 9.6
